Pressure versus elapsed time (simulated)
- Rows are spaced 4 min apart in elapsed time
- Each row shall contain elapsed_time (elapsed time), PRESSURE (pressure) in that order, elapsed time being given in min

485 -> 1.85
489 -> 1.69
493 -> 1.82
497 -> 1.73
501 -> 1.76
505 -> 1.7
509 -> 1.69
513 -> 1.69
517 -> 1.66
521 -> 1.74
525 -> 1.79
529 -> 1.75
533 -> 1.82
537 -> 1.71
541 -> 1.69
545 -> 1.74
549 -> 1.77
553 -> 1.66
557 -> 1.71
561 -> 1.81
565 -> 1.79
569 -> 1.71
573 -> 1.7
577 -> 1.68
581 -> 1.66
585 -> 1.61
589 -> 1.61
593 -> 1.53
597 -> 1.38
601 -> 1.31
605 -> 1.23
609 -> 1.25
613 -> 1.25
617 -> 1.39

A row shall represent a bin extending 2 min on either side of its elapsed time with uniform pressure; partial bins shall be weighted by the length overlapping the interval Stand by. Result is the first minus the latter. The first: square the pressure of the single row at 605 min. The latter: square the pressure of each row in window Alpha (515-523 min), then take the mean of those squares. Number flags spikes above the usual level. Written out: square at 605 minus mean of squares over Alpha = -1.4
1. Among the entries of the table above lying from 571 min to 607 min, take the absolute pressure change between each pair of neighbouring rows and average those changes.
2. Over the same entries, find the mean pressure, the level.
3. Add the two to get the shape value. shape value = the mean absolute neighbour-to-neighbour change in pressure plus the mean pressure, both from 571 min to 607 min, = 1.58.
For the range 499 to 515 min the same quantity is 1.73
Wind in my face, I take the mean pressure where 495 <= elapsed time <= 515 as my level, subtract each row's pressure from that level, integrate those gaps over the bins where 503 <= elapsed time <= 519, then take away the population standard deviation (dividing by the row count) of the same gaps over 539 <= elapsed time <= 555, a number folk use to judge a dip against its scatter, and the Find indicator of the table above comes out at 0.42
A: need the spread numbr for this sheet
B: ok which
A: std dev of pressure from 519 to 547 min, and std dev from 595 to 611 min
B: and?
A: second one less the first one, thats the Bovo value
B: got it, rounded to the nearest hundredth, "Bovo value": 0.02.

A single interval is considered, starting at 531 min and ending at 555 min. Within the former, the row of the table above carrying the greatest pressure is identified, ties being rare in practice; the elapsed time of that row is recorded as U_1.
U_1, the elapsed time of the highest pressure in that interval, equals 533 min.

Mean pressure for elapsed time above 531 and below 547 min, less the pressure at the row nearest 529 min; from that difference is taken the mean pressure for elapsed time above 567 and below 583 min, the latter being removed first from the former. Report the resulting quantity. -1.70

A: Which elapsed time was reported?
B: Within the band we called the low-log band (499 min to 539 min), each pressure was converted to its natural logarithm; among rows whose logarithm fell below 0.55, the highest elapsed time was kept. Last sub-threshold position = 537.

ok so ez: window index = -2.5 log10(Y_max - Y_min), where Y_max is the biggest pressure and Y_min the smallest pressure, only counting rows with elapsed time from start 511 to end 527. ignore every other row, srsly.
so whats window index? 2.2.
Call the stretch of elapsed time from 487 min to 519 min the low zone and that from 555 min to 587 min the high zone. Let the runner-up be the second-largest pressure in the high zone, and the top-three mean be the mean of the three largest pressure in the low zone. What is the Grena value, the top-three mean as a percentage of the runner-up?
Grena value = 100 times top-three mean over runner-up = 99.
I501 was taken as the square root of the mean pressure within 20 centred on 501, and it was 1.32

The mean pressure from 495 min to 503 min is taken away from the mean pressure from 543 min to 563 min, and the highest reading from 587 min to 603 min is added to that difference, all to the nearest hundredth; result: 1.60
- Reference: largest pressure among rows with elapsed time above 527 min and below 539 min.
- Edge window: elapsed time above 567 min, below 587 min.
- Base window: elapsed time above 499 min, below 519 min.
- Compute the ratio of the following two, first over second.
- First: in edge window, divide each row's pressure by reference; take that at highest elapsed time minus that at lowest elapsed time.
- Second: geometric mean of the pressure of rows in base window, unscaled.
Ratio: -0.03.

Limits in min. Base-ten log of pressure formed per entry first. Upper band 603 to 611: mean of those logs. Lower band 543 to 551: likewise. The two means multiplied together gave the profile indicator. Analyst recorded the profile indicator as 0.023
